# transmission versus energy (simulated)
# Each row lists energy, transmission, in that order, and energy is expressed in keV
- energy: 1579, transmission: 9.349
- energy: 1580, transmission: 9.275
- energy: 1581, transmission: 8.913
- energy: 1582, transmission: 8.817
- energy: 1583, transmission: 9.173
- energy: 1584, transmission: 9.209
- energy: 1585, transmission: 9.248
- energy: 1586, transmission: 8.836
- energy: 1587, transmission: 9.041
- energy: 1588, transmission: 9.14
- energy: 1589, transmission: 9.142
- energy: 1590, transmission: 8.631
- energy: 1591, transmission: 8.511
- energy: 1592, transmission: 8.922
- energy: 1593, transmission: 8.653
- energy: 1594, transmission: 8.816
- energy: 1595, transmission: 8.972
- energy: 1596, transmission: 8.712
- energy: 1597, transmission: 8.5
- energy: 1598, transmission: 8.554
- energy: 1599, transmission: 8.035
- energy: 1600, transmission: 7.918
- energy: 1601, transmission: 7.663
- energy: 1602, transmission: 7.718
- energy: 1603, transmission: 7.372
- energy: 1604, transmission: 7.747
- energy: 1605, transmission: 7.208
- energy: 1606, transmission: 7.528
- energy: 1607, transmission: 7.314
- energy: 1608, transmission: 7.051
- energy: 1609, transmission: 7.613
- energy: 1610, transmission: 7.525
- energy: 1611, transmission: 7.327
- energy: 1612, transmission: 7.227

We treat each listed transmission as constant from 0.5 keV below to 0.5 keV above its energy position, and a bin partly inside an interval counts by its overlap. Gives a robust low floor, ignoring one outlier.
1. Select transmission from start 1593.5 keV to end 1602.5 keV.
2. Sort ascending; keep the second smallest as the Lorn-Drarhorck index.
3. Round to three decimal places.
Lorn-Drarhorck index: 7.718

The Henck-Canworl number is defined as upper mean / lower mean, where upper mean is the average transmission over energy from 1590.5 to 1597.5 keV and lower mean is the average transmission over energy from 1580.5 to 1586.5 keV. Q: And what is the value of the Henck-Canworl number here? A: 0.97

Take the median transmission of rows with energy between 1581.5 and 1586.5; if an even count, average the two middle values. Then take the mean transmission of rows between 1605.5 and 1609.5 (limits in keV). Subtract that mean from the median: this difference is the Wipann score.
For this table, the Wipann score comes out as 1.80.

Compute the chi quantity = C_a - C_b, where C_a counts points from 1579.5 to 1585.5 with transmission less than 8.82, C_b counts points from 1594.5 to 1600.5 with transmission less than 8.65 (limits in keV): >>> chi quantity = -3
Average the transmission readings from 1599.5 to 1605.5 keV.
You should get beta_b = 7.6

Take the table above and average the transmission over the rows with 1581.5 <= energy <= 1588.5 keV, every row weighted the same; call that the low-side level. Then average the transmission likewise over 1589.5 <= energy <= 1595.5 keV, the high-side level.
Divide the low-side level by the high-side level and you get 1.04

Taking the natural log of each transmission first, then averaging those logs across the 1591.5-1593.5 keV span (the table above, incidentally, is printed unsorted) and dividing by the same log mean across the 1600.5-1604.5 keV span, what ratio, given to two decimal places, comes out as 1.07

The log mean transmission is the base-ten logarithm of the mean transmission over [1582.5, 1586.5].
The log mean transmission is 0.96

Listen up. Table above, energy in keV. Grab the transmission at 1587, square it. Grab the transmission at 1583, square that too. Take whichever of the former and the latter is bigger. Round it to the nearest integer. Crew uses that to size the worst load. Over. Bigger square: 84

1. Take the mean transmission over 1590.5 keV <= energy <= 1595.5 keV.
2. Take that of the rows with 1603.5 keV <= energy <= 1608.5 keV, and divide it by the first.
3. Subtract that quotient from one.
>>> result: 0.16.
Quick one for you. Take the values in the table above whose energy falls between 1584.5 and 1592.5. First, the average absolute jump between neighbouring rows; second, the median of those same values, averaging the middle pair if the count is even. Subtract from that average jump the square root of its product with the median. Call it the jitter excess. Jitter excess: -1.251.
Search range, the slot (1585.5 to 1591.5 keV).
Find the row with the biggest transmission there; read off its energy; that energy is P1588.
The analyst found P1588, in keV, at 1589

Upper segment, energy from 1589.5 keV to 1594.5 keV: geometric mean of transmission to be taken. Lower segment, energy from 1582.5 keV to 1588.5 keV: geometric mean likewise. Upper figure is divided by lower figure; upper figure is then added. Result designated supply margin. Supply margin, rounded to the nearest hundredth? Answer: 9.66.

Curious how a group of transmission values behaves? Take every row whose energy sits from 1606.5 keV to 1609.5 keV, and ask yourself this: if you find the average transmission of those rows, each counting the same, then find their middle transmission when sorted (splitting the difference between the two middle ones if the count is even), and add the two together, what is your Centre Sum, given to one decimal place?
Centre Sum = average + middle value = 14.6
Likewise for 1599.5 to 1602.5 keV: 15.5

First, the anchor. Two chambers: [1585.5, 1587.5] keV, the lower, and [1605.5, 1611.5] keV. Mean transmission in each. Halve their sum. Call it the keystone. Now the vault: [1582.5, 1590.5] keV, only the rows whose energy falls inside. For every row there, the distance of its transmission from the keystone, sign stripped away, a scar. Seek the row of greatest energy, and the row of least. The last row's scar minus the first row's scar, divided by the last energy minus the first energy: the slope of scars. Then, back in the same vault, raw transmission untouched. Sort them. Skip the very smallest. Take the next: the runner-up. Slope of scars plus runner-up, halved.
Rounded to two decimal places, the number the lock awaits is 4.38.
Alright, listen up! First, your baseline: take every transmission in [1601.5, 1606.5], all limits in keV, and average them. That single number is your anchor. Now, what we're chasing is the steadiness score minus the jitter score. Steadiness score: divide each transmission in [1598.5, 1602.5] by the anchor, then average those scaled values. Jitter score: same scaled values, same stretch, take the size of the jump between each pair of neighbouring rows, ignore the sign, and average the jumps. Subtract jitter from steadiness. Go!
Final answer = 1.02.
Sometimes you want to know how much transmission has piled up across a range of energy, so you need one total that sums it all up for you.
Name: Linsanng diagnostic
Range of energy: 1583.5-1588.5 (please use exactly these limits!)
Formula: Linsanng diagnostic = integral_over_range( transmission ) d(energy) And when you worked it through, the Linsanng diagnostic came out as 45.5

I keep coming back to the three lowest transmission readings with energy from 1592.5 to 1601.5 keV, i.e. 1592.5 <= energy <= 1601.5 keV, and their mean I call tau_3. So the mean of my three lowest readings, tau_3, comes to 7.9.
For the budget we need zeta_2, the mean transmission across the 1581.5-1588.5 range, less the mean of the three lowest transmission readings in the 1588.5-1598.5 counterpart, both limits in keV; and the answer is 0.54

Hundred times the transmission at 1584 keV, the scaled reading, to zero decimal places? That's 921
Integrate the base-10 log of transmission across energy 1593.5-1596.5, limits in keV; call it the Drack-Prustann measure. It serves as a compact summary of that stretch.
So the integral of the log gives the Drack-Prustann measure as 2.84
